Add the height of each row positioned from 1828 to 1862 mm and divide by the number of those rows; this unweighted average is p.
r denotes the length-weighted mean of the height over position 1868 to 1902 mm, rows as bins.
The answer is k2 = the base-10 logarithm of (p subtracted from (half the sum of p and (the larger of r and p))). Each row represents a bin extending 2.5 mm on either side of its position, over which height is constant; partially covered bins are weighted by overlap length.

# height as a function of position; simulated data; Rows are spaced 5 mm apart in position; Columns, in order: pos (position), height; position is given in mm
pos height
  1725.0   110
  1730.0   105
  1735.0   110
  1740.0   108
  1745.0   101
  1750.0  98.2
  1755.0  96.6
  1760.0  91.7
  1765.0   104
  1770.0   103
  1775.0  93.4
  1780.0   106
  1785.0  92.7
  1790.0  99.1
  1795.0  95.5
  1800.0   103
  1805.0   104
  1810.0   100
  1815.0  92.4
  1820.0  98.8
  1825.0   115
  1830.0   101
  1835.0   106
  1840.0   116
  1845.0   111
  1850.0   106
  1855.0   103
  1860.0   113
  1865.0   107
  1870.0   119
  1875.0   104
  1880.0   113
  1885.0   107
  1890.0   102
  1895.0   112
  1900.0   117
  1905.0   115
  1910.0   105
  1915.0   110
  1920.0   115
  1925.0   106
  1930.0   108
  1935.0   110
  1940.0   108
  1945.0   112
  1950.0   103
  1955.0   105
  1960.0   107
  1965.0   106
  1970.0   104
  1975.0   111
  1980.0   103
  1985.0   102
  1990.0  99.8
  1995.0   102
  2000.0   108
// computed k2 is 0.1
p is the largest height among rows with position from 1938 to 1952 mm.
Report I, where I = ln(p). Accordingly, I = 4.72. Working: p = 112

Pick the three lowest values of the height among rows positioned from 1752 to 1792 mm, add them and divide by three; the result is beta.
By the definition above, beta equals 93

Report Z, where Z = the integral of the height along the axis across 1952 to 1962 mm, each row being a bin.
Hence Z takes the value 1058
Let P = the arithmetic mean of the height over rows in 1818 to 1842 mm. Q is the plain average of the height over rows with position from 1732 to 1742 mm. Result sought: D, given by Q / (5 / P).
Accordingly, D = 2340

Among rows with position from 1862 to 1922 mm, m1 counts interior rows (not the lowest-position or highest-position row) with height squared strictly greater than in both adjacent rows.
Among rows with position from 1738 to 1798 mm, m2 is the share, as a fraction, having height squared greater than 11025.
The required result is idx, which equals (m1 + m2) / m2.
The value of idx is 19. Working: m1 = 3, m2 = 0.17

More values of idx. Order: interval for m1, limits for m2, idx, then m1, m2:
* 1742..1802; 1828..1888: 5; 3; 0.75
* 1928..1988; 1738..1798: 25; 4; 0.17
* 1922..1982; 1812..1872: 7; 4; 0.67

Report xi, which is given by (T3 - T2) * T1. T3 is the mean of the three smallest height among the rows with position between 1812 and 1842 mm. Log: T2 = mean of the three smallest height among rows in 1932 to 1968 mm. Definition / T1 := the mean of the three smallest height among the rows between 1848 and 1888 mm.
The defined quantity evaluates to -758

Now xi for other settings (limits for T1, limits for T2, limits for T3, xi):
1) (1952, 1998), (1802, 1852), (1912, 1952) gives 871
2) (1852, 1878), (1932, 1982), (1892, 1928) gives 384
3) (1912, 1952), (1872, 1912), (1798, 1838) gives -697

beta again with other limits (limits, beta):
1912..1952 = 106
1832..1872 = 105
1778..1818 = 94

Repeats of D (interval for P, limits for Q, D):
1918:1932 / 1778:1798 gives 2157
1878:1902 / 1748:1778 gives 2156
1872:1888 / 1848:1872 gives 2367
